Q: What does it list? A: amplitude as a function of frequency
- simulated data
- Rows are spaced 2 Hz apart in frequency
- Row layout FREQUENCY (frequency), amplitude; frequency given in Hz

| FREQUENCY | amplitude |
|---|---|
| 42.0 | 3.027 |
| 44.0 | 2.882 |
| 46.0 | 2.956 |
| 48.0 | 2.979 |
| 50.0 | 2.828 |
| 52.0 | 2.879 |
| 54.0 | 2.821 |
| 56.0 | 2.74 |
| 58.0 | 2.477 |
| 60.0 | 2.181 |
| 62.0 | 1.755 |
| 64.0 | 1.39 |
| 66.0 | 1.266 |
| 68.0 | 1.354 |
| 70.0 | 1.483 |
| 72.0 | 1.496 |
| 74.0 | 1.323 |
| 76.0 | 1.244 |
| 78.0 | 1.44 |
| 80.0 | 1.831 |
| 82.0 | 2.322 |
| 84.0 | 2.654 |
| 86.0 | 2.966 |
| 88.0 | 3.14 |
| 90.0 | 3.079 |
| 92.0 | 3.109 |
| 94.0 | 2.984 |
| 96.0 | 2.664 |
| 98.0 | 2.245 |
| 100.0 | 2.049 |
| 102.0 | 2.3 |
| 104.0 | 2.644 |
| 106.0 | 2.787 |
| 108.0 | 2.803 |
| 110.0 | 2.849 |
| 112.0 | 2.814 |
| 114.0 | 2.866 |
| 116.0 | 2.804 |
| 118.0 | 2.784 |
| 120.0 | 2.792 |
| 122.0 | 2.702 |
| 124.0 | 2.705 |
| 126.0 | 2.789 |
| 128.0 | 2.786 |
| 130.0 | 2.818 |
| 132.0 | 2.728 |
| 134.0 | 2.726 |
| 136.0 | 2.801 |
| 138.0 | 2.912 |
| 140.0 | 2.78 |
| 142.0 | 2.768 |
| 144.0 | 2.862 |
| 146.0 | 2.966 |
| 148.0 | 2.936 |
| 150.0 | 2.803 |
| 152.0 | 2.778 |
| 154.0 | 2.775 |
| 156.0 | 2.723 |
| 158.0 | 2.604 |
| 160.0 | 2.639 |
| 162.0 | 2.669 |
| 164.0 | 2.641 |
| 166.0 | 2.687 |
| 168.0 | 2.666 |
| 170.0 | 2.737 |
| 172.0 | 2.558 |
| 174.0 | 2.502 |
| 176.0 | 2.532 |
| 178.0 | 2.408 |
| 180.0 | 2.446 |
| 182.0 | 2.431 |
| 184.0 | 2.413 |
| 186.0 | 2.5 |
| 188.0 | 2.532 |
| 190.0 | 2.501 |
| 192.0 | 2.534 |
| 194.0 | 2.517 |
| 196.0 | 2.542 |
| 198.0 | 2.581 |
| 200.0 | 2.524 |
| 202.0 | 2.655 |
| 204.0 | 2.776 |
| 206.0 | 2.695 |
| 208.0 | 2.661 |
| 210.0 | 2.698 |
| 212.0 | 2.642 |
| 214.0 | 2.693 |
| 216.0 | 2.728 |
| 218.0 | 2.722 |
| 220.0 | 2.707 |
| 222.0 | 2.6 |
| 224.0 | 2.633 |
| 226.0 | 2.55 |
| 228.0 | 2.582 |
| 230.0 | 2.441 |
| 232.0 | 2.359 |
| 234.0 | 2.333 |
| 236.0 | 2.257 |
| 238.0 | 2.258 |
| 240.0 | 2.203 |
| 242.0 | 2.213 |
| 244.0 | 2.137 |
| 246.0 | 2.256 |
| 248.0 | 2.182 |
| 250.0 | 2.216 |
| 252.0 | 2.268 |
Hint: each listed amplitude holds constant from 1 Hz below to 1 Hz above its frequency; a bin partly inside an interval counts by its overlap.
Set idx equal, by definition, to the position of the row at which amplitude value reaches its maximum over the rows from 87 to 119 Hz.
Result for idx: 88.0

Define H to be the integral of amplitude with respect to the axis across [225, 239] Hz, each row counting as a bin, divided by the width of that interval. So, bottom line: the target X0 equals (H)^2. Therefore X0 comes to 5.7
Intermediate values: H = 2.4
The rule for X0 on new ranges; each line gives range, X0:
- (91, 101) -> 6.8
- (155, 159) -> 7.1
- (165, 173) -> 7.1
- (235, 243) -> 5.0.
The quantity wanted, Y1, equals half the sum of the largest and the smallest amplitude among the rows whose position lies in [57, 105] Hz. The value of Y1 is 2.2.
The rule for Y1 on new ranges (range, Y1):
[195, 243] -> 2.5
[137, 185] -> 2.7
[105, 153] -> 2.8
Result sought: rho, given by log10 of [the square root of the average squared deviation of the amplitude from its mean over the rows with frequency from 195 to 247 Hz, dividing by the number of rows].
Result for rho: -0.71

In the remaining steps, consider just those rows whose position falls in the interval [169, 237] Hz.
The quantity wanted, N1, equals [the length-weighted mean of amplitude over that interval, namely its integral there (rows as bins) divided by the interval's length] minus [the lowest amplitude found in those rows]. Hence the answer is 0.3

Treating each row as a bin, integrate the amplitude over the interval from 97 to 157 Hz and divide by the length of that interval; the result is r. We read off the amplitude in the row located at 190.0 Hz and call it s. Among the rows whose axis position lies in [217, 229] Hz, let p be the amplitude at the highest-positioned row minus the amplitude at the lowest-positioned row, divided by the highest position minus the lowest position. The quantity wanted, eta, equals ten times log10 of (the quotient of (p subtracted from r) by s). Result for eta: 0.4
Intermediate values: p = -0.0140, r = 2.74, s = 2.501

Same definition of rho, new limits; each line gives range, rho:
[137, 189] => -0.79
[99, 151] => -0.73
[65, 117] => -0.18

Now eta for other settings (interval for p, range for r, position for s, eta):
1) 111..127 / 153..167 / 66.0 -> 3.3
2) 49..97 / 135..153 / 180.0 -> 0.7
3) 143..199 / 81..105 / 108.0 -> -0.2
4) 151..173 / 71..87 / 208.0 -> -1.4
